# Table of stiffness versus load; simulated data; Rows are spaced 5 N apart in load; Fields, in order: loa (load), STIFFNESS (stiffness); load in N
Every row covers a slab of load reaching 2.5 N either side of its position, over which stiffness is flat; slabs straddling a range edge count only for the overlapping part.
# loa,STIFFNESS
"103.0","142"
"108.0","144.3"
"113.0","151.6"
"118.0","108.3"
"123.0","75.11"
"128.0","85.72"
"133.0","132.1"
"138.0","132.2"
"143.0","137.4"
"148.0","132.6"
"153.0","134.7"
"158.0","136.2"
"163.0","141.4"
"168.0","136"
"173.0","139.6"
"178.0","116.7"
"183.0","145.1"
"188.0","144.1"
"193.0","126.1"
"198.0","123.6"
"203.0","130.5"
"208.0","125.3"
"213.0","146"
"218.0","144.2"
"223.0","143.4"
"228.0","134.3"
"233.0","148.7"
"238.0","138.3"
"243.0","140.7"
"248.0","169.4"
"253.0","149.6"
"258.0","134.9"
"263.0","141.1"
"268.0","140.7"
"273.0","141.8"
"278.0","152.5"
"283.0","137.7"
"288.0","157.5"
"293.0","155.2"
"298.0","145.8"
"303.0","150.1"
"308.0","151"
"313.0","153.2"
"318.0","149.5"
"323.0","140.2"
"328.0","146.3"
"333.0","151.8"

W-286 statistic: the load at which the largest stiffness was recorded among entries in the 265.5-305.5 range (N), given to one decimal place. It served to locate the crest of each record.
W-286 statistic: 288.0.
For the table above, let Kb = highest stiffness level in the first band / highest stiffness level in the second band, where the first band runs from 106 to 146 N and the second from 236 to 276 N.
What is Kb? 0.89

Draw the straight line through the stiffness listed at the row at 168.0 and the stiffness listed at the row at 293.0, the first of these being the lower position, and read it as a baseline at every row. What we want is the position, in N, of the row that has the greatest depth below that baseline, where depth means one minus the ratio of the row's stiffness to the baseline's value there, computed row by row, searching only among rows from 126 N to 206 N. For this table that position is 128.0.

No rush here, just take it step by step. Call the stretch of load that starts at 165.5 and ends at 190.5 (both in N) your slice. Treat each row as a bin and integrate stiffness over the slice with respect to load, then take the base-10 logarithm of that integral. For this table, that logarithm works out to 3.53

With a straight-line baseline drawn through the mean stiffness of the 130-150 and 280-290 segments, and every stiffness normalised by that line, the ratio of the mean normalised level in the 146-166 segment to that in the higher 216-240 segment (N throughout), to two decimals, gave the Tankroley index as 1.01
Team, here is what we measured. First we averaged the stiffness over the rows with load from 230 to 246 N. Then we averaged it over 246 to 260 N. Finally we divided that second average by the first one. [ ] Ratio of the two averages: 1.06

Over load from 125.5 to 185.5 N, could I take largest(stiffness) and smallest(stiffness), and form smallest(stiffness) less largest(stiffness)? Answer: -59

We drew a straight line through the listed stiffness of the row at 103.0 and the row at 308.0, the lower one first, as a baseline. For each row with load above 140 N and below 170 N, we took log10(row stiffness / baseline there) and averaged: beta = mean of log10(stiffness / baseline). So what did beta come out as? -0.025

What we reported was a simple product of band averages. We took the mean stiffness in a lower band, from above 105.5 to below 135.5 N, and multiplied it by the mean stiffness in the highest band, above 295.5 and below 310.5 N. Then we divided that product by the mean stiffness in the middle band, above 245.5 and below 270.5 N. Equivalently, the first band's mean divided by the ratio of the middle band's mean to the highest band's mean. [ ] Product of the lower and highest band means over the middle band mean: 118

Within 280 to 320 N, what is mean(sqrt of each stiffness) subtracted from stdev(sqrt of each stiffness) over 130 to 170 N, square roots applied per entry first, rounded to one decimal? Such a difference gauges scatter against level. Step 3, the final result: -12.1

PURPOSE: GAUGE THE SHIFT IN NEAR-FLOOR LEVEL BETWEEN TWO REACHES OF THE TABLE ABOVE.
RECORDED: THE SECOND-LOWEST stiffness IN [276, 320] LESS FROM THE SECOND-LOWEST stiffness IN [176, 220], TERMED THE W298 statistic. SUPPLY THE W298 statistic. -22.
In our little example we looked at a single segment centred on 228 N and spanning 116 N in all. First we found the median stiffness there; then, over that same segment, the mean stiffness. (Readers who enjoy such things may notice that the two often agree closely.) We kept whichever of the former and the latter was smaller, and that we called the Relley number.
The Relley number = 140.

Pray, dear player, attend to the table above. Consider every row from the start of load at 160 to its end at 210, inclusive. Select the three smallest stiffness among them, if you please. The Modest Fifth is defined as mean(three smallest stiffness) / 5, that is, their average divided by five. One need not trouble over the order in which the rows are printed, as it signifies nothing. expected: 24.4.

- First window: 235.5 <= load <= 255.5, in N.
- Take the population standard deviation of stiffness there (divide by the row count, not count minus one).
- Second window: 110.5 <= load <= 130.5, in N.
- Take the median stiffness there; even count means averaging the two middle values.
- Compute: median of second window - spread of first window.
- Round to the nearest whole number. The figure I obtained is 85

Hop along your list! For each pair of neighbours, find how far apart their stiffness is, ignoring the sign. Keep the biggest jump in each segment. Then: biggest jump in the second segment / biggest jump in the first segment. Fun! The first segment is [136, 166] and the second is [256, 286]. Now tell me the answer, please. 2.8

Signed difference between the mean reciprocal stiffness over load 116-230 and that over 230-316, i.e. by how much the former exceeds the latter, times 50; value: 0.057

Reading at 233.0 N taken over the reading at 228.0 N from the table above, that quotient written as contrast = 1.11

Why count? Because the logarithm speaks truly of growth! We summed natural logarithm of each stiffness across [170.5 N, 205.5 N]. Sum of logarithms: 34.2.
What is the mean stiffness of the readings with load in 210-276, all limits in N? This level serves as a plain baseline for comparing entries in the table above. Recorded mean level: 144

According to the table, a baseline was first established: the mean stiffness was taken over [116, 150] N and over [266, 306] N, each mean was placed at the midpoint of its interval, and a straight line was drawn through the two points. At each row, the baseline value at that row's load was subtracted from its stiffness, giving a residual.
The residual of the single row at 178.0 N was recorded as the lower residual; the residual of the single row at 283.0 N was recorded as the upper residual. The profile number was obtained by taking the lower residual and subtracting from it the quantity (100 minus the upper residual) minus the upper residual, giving -127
